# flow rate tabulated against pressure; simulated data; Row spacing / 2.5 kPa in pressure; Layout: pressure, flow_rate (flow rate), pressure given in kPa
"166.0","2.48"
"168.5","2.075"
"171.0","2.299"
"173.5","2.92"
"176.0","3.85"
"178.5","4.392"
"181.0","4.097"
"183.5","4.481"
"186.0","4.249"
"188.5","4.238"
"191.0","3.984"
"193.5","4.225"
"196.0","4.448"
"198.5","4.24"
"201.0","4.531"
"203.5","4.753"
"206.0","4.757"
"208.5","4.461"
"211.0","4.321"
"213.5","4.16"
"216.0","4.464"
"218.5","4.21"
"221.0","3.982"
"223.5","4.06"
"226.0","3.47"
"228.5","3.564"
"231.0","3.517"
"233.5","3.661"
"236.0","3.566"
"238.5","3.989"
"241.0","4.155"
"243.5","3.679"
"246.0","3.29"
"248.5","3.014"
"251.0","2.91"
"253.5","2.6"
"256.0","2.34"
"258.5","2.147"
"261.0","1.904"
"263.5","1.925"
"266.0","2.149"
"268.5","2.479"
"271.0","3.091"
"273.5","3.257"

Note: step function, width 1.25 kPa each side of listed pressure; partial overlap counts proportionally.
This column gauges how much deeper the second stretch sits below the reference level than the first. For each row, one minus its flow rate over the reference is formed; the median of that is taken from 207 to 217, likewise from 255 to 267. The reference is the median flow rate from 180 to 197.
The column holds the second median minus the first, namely 0.5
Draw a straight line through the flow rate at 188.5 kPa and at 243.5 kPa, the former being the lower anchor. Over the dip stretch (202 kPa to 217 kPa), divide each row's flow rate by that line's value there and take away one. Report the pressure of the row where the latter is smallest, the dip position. 213.5 kPa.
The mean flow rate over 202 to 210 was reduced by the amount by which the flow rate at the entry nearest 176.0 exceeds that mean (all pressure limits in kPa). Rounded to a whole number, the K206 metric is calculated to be 5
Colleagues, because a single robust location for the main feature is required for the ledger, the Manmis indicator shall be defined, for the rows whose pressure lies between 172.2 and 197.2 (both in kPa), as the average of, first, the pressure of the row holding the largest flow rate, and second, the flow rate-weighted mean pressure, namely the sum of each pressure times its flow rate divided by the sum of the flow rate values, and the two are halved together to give 184.3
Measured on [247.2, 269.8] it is 253.1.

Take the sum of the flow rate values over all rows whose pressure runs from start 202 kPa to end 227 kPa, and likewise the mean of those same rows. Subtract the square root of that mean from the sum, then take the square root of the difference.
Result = 6.37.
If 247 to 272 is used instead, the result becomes 4.79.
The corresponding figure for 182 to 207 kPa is 6.47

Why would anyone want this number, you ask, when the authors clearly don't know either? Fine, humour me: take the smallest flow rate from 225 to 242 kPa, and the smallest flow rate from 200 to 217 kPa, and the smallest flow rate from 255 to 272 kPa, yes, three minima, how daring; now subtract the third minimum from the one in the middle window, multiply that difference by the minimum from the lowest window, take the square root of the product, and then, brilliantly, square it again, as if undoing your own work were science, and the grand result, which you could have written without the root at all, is 7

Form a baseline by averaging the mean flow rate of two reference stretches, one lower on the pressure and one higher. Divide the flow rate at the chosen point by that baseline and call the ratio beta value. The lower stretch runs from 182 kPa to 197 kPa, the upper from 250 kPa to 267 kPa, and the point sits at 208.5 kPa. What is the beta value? 1.36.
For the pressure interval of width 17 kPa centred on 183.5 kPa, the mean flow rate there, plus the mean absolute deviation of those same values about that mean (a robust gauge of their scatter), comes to 4.4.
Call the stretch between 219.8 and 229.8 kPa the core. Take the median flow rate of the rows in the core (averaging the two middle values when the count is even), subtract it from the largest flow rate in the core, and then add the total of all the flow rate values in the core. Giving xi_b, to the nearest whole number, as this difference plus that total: 15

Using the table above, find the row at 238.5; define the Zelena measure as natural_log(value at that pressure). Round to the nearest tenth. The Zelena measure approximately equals 1.4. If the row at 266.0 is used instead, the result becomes 0.8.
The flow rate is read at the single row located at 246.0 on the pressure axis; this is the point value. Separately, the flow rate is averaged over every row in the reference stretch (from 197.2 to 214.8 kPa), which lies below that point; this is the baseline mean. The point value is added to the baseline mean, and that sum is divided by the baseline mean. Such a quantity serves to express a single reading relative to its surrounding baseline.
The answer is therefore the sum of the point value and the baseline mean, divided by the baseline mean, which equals 1.7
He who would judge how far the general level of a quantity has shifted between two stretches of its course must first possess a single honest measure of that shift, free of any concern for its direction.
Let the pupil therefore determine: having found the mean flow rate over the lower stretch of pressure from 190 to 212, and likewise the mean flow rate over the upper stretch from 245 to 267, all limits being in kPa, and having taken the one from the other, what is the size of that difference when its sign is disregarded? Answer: 1.9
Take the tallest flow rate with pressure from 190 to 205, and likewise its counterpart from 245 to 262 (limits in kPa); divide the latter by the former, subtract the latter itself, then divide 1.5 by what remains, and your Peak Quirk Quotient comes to -0.577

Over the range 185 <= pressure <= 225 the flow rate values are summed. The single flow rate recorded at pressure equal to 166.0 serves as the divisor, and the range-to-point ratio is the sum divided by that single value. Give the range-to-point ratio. 27.9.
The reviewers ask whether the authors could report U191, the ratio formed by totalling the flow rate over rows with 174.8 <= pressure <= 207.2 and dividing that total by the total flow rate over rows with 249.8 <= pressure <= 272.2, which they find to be 2.6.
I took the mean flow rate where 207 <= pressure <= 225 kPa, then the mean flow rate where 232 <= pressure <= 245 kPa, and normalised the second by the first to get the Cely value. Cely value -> 0.90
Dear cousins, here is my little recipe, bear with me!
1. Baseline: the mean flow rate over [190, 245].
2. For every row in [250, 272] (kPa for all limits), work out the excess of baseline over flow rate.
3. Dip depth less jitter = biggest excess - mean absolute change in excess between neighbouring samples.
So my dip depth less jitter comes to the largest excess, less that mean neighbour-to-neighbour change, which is 1.9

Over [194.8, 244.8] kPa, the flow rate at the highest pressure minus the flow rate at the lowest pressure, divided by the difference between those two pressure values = -0.016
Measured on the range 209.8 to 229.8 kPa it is -0.043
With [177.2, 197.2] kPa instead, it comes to 0.003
